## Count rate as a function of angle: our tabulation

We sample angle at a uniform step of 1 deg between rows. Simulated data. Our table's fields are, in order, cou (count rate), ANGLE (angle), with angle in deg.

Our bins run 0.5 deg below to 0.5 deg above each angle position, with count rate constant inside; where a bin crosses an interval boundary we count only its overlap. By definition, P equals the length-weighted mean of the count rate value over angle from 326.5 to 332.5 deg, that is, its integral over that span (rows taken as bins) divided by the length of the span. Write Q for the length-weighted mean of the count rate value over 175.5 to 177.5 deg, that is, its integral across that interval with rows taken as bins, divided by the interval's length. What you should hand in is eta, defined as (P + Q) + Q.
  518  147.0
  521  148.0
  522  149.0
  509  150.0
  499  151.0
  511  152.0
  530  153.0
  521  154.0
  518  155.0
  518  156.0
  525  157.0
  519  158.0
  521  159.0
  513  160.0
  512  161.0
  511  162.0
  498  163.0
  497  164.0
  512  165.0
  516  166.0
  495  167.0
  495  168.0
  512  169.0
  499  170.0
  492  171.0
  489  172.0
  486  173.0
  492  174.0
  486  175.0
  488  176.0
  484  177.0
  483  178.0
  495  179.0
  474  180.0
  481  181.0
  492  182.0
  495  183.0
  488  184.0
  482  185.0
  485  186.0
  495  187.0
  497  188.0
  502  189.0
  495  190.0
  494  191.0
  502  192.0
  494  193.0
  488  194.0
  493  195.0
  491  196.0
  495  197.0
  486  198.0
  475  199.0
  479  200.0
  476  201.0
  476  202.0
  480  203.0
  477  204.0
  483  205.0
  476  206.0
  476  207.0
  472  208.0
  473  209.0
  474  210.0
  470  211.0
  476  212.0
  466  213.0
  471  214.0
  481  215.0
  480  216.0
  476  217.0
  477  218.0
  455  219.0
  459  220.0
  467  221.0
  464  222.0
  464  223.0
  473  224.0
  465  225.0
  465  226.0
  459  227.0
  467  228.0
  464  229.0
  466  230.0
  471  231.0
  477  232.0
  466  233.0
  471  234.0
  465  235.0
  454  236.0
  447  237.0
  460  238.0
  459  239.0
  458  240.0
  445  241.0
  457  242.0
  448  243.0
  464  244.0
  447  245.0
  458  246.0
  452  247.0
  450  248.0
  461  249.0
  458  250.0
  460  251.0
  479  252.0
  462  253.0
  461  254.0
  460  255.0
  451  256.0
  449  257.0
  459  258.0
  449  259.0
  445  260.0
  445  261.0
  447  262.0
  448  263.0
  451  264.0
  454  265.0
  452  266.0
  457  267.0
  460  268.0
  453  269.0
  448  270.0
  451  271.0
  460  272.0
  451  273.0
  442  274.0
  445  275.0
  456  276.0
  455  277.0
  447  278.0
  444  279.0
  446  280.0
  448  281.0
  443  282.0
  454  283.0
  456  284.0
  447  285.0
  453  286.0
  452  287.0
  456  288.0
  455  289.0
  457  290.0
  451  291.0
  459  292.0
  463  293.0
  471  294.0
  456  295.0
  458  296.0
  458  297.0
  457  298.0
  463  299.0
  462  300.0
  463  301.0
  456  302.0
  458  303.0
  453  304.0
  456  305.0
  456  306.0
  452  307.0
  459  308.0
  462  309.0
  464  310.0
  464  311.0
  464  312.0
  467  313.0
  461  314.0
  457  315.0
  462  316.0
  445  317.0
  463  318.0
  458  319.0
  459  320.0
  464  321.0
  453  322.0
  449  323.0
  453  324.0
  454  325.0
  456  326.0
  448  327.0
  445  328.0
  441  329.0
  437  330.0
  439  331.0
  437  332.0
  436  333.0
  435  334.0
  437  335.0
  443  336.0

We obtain 1413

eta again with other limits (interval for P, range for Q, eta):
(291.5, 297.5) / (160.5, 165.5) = 1473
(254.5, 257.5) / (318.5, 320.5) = 1370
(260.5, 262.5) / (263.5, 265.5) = 1351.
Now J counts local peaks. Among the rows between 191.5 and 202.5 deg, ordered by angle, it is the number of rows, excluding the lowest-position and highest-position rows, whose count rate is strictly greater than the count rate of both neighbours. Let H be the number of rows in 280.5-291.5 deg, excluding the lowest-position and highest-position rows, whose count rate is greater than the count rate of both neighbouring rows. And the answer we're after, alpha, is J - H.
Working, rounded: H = 4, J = 3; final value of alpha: -1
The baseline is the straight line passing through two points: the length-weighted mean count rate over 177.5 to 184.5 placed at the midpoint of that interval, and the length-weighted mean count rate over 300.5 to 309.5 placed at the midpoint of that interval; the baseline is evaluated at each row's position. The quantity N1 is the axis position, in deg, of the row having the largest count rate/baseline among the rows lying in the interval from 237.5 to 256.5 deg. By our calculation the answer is 252.0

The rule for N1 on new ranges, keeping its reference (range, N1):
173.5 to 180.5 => 179.0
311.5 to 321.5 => 313.0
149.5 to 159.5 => 153.0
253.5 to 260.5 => 254.0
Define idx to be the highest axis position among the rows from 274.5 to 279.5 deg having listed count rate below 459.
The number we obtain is 279.0 deg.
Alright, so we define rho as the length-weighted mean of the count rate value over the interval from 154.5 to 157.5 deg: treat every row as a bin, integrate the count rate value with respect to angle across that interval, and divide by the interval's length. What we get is 520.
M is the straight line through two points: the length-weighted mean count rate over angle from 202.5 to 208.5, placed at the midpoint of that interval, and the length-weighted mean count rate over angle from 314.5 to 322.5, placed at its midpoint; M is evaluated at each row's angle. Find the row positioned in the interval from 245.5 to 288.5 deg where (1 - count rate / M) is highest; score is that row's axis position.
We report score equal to 274.0 deg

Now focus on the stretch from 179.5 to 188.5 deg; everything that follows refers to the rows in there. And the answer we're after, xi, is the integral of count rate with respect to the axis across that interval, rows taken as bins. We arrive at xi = 4389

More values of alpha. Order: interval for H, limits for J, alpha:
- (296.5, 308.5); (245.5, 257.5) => -1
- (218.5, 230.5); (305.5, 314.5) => -2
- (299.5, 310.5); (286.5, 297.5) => 1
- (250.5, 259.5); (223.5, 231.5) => -1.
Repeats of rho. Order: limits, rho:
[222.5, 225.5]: 467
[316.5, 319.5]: 455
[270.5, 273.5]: 454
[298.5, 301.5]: 463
